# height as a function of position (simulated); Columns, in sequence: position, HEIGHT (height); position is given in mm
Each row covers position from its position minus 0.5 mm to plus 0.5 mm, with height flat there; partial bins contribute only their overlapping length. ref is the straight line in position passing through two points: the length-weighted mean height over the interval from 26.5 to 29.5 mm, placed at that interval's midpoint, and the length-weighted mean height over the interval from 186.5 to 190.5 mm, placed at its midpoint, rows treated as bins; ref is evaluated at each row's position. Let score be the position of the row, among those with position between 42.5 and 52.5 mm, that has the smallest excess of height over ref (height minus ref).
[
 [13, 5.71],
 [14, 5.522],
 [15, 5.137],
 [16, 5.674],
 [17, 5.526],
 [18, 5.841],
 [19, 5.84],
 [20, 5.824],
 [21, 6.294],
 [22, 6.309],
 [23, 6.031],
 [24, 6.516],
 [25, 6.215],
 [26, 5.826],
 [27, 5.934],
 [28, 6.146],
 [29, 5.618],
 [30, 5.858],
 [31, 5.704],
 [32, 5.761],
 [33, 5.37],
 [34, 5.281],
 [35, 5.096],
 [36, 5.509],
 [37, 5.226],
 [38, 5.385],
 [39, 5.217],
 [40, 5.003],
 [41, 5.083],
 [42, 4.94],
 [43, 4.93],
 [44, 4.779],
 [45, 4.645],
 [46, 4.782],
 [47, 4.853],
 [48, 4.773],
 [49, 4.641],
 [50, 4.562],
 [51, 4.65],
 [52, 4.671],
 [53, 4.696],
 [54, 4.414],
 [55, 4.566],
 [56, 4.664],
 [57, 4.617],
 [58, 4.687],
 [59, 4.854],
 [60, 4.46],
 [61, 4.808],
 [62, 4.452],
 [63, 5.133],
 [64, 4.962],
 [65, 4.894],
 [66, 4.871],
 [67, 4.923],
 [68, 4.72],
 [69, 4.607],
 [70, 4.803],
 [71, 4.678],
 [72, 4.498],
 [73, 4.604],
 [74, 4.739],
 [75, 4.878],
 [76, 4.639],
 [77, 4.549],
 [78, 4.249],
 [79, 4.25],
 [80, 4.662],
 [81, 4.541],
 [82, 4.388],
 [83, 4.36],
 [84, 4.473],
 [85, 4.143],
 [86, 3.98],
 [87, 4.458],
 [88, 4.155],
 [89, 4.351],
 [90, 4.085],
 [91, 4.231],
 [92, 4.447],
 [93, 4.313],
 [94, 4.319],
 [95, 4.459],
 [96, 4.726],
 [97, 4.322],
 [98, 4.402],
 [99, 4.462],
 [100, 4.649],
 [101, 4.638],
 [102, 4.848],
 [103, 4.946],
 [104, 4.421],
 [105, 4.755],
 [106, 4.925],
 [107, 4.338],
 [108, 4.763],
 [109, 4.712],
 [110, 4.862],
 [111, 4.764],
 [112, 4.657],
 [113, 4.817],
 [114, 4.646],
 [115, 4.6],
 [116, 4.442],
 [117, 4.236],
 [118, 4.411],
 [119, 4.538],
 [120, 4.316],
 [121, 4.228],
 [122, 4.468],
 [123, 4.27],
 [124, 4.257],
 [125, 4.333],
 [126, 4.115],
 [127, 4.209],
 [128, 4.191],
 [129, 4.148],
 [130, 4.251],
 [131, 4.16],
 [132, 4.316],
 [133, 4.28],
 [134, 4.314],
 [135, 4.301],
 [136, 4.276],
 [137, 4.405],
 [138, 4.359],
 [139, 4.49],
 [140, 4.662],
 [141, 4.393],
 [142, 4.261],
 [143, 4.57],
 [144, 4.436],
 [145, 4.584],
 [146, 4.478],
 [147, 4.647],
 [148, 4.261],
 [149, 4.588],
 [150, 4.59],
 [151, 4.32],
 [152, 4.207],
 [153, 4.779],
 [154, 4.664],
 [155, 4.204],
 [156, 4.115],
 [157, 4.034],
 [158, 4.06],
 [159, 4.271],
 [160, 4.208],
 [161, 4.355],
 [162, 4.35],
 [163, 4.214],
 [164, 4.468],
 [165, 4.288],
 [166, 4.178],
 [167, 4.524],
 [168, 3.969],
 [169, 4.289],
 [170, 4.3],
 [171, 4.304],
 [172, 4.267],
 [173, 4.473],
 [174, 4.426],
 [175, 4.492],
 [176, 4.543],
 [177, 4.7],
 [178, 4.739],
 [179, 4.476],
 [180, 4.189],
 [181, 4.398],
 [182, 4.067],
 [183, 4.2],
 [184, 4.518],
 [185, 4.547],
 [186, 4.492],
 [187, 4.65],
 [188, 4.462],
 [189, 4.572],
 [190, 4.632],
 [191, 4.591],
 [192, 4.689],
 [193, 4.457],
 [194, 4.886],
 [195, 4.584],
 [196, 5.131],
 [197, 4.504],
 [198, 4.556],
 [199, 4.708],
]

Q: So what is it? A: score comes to 50 mm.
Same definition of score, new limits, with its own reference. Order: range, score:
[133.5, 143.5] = 136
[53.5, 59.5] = 54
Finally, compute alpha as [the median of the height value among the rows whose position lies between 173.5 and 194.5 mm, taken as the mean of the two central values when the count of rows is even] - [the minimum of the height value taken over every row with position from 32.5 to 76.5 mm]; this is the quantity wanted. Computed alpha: 0.10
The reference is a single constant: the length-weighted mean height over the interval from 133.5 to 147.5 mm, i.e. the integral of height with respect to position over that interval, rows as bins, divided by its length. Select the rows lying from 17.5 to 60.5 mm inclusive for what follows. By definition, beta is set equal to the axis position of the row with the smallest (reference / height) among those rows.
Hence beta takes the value 24 mm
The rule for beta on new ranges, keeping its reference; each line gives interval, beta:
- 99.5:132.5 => 103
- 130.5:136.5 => 132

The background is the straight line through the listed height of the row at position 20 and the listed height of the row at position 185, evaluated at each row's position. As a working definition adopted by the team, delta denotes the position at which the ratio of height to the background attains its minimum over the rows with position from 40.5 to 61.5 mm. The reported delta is 54 mm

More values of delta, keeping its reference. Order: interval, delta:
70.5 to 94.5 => 86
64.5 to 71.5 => 69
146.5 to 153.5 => 152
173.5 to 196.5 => 182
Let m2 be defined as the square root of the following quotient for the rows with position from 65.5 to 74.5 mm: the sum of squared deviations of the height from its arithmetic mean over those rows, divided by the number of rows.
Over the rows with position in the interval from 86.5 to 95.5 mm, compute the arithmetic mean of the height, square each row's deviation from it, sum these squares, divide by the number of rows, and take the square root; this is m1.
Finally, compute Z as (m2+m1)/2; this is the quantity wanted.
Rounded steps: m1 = 0.13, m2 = 0.128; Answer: 0.13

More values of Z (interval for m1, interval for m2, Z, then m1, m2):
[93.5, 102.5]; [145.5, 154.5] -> 0.18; 0.18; 0.188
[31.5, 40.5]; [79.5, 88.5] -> 0.21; 0.21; 0.205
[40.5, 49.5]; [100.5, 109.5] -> 0.17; 0.14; 0.198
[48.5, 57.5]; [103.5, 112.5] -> 0.13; 0.08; 0.182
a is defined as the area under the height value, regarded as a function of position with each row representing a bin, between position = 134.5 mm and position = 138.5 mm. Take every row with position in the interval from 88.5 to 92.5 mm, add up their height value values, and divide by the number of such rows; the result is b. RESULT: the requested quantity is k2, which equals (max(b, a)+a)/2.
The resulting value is 17.3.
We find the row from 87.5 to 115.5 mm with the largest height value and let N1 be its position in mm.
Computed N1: 103 mm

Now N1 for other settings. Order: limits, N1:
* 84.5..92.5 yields 87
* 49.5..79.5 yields 63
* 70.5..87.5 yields 75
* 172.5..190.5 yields 178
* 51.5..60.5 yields 59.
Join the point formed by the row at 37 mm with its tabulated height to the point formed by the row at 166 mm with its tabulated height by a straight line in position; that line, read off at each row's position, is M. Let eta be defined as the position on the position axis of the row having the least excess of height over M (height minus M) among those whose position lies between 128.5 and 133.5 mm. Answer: 129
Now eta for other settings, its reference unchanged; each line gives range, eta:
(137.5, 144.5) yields 142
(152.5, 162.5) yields 157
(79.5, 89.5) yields 86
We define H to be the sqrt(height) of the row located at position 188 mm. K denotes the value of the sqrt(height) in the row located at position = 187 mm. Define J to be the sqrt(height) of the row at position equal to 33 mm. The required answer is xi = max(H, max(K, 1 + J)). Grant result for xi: 3.32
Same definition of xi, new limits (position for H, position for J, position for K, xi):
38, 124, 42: 3.06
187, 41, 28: 3.25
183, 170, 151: 3.07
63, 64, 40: 3.23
